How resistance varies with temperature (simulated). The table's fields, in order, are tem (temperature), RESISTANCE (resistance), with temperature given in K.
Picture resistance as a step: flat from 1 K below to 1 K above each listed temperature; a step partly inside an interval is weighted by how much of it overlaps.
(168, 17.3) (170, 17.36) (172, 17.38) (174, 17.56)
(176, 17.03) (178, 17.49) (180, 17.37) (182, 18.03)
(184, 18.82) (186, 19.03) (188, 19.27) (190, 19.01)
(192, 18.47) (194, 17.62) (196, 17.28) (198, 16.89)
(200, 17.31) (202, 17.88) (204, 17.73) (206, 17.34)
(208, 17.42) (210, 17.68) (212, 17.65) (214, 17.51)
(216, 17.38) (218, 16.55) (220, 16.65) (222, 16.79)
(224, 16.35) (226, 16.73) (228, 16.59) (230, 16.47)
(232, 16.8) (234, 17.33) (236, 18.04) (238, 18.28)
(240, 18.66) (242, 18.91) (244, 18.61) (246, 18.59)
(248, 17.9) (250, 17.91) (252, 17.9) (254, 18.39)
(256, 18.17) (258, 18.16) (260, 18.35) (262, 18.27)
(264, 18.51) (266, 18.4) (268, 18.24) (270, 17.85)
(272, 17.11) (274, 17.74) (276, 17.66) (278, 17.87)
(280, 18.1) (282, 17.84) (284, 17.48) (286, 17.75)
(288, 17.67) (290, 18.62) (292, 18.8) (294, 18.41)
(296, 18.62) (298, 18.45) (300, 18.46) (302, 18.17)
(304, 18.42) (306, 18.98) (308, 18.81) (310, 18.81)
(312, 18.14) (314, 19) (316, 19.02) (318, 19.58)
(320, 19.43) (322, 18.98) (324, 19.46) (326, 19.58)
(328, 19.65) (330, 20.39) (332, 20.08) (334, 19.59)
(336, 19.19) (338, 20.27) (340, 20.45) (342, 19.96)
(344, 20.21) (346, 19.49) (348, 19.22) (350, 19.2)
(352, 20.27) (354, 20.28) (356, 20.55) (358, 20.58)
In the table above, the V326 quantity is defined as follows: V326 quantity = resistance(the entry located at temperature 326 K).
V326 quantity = 19.58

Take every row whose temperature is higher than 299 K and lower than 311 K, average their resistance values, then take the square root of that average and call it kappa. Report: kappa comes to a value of 4.31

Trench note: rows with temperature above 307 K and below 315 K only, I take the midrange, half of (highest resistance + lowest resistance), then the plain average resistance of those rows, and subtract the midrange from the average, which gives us 0.12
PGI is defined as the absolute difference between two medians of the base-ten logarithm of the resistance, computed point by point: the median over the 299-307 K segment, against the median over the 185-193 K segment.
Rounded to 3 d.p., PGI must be 0.013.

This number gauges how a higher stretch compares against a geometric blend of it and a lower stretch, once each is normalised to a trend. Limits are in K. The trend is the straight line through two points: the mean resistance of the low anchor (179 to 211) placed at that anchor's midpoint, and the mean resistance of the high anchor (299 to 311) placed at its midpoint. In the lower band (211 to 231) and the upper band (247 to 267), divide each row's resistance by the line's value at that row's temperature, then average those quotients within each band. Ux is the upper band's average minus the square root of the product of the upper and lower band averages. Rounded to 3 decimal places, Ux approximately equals 0.031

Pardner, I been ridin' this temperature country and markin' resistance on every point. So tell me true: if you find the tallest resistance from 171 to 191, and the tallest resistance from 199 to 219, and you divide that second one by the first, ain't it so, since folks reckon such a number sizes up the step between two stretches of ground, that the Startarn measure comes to 0.93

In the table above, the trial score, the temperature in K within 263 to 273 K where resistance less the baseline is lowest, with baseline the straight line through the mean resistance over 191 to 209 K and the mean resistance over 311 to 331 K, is 272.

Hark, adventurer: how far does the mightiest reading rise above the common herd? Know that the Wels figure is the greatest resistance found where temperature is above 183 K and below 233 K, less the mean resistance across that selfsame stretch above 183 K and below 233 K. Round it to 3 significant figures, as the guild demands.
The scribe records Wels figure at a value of 1.78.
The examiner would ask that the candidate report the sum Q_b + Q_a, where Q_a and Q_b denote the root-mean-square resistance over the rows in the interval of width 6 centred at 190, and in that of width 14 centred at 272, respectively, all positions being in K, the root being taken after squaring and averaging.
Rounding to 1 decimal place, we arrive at 36.8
